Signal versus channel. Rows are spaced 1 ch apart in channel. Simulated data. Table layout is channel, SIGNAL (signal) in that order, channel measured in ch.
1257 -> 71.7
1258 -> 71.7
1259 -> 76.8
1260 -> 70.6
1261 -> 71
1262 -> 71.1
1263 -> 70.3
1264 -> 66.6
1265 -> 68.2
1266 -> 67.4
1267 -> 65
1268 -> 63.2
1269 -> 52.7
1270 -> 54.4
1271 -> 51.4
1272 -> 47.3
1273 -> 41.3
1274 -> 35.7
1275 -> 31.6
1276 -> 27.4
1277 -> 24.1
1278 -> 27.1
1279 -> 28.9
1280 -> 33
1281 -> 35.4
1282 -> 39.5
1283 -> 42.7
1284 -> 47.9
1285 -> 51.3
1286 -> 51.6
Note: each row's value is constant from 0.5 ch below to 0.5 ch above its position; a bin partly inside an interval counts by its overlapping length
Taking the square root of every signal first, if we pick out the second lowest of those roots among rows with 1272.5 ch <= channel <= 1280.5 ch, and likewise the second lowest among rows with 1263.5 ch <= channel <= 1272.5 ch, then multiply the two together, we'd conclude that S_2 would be 37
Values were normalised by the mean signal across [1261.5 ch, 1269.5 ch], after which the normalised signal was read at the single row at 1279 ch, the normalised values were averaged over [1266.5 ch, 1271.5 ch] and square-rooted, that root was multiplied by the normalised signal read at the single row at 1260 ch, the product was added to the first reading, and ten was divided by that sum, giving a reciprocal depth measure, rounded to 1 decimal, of 6.9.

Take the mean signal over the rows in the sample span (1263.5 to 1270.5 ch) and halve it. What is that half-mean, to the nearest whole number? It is 31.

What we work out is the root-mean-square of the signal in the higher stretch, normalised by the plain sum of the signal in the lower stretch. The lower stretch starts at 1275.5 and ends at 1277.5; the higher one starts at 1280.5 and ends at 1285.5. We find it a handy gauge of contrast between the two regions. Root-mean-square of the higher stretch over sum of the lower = 0.85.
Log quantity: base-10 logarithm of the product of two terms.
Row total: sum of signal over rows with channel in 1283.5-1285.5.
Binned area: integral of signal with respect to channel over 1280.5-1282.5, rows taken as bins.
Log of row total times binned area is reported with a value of 3.87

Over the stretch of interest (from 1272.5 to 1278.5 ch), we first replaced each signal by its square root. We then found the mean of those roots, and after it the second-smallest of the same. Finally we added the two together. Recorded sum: 11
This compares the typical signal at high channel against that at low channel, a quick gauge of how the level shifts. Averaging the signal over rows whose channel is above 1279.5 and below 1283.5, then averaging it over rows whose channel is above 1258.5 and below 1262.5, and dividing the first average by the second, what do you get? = 0.5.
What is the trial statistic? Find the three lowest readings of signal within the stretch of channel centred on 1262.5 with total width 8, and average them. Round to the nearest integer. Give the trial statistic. 67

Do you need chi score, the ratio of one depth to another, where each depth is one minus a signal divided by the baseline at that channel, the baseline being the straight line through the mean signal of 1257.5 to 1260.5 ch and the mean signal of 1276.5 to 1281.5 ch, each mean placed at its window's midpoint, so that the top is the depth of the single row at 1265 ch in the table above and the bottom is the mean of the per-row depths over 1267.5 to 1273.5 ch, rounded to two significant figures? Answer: 1.9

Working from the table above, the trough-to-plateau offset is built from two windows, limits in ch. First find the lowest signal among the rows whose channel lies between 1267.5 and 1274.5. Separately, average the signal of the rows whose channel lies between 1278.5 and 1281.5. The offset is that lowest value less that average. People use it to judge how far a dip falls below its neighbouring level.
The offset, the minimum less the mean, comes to 3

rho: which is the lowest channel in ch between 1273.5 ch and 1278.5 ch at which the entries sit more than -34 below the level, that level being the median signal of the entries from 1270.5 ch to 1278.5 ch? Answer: 1274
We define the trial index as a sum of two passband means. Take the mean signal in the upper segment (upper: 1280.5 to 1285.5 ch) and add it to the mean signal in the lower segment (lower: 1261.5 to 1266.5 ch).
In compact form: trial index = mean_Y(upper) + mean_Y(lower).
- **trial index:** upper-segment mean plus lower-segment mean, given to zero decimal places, 112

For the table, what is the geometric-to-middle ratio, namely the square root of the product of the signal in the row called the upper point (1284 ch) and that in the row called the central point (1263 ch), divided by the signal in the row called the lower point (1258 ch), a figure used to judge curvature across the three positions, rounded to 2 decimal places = 0.81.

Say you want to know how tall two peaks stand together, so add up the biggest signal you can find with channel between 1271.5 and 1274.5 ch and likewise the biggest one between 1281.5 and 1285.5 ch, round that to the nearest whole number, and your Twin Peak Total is 99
